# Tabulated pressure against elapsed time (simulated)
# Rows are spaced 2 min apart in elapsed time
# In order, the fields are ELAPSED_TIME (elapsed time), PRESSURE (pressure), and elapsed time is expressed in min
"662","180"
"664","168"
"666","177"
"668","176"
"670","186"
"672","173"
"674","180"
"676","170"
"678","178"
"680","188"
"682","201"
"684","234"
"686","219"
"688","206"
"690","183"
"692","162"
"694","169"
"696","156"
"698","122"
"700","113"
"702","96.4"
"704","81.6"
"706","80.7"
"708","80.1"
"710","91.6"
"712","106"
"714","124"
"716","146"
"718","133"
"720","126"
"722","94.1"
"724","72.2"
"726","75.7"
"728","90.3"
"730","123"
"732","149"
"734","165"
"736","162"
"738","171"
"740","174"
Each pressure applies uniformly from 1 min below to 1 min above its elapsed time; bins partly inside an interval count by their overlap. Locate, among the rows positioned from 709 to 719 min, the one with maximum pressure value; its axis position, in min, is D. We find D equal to 716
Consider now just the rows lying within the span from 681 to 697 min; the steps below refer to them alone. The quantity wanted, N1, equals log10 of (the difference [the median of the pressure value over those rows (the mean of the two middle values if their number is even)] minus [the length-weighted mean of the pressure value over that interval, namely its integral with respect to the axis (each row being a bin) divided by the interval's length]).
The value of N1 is -0.1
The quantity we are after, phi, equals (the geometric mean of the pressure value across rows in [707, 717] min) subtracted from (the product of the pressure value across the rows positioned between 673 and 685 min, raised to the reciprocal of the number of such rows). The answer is 84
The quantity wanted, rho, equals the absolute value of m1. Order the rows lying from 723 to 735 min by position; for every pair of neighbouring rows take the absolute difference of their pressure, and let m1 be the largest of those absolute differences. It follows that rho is 33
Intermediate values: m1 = 33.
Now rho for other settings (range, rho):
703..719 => 22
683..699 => 34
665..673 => 13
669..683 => 13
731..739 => 16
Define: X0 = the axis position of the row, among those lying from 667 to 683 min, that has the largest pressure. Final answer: 682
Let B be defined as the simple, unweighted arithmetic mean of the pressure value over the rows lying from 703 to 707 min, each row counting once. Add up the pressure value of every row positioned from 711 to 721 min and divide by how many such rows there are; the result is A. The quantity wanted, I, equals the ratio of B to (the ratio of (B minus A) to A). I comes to -225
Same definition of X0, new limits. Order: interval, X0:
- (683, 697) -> 684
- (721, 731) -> 730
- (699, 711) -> 700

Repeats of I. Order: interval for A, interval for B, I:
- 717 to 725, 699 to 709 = -602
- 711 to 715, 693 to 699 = 504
